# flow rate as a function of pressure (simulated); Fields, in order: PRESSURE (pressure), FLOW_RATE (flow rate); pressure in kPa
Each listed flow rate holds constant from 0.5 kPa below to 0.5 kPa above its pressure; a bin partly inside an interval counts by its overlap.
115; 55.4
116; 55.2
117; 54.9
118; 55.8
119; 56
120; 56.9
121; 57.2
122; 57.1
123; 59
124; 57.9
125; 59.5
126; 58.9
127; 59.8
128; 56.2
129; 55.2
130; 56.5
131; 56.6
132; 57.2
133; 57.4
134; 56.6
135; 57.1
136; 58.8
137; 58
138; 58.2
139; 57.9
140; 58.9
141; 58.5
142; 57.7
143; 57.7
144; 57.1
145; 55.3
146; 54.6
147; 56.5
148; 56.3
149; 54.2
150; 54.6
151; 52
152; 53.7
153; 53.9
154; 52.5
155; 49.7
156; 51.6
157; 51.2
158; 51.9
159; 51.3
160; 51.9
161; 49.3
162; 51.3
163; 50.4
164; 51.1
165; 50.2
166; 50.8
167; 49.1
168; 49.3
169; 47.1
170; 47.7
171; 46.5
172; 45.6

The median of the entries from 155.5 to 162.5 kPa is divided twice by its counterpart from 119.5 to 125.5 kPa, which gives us 0.0155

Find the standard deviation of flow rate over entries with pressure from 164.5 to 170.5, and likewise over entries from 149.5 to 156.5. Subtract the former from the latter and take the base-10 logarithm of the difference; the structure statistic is -0.61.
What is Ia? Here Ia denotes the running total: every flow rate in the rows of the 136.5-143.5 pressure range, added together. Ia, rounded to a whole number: 407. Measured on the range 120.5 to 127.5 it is 409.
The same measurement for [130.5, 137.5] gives 402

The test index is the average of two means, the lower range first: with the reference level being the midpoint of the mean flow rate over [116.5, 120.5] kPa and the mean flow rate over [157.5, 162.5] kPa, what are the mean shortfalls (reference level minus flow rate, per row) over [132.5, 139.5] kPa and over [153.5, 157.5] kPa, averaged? -1.0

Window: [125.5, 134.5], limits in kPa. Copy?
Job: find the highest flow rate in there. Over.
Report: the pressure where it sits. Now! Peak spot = 127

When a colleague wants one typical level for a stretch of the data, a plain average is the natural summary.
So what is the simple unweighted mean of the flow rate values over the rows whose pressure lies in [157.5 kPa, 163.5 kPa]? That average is 51.0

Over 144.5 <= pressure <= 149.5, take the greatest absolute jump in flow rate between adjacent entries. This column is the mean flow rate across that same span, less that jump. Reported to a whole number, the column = 53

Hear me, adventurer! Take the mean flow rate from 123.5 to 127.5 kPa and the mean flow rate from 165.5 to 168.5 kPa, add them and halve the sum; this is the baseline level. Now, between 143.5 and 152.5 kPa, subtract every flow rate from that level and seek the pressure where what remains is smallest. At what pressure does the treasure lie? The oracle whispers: 144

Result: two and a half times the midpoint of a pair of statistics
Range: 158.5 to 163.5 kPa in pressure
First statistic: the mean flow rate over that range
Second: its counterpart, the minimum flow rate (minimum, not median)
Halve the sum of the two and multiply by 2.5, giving 125.2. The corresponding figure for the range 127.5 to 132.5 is 139.4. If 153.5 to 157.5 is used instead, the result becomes 126.2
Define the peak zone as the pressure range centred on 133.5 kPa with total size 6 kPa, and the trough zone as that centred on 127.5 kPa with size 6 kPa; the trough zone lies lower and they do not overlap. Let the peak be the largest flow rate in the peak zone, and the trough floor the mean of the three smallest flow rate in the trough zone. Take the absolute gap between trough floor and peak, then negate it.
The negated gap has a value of -2.8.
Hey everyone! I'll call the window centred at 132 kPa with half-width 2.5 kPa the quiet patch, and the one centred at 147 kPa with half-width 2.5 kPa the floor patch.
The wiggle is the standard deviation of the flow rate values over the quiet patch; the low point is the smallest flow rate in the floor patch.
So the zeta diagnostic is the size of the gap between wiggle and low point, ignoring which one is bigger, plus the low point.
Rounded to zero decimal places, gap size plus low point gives 108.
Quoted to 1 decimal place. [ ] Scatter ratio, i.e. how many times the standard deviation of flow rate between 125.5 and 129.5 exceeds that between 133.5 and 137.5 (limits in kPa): 2.2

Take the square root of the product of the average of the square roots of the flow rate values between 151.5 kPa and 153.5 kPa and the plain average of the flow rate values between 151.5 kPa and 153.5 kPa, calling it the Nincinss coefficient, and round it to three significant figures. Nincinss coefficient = 19.9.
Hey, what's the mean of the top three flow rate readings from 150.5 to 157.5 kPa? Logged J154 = 53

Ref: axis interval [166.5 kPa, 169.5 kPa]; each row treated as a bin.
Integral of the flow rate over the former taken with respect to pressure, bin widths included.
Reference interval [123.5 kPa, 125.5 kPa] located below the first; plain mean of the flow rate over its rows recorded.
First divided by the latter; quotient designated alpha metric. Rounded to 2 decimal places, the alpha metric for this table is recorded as 2.48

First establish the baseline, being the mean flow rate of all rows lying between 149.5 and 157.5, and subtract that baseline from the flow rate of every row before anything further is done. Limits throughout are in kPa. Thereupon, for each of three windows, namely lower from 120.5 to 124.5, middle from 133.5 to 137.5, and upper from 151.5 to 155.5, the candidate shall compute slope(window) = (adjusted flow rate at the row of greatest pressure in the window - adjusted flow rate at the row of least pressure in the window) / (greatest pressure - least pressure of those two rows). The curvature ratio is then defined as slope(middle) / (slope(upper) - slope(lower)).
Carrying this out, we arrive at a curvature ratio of -0.30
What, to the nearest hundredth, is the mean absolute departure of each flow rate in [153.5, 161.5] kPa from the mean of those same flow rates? 0.84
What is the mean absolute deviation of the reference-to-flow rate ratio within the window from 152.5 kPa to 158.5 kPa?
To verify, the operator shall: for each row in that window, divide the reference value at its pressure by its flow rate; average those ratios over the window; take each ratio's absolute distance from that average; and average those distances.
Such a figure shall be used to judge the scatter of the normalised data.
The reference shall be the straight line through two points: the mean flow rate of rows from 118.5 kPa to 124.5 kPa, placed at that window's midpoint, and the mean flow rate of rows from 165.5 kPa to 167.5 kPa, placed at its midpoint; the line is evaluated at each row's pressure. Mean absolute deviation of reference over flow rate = 0.0171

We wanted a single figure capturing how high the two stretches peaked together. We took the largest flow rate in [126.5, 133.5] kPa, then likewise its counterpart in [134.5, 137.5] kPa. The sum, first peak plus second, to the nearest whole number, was 119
